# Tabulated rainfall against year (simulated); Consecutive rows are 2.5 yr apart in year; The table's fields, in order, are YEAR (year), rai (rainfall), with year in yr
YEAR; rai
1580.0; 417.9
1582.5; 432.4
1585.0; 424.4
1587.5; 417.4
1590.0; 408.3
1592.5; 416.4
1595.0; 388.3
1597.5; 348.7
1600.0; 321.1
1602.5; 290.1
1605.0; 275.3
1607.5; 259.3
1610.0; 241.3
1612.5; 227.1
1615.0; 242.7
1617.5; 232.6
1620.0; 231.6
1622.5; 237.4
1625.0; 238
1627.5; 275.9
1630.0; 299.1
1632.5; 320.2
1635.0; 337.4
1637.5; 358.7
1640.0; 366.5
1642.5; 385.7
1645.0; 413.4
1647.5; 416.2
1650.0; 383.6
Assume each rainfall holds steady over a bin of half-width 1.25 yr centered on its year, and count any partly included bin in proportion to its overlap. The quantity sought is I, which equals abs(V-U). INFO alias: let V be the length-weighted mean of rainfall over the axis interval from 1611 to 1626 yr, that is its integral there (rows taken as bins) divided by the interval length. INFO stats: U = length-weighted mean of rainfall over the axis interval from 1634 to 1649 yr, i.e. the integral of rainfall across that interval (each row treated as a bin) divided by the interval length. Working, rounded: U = 380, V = 235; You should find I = 145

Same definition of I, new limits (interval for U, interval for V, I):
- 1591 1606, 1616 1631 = 91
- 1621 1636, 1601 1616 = 26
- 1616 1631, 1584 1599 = 147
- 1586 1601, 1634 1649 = 5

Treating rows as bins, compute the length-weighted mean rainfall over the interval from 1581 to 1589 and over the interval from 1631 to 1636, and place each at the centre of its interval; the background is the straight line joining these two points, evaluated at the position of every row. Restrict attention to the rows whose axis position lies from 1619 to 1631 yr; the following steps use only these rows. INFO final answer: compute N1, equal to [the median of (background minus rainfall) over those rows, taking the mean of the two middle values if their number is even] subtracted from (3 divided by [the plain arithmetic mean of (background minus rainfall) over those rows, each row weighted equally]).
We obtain -106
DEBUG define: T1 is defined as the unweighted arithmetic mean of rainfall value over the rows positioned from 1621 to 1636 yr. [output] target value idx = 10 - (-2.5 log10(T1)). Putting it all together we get 16.1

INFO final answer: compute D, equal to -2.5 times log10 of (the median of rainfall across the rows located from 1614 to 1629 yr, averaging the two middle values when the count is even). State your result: -5.94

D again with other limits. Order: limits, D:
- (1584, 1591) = -6.55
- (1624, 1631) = -6.10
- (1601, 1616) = -6.00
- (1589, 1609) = -6.31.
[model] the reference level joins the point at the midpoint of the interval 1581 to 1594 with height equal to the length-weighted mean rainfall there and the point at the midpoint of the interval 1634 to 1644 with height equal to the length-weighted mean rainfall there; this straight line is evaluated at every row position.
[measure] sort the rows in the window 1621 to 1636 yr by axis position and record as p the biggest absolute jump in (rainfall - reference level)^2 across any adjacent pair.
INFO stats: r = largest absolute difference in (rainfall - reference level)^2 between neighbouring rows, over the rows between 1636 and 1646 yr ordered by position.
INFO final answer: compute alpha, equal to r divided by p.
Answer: 0.3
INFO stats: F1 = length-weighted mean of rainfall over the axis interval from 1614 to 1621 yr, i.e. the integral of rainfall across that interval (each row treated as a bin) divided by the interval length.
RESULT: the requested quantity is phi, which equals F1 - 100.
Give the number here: 136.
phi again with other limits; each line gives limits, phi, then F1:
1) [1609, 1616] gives 137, 237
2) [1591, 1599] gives 283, 383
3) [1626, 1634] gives 198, 298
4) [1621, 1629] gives 151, 251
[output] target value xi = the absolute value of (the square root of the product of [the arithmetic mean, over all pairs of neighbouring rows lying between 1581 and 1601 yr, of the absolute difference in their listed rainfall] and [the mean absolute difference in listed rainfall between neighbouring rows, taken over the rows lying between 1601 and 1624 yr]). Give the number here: 14.7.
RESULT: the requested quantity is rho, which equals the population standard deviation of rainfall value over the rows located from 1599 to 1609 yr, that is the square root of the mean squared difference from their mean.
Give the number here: 23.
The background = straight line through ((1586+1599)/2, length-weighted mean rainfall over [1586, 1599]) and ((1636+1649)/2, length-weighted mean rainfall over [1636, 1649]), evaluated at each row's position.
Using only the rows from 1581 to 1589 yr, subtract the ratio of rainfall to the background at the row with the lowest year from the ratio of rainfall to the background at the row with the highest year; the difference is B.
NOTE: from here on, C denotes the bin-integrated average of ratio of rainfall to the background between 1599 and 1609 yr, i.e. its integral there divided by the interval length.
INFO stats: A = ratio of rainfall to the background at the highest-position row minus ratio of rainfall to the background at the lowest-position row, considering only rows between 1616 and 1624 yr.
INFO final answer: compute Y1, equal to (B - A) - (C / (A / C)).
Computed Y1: -39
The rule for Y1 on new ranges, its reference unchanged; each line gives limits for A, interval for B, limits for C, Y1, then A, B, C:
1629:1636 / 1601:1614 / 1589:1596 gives -11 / 0.10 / -0.16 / 1.02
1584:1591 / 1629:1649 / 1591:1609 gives 18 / -0.04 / 0.31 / 0.83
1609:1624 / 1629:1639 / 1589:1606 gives 115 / -0.01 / 0.16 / 0.89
